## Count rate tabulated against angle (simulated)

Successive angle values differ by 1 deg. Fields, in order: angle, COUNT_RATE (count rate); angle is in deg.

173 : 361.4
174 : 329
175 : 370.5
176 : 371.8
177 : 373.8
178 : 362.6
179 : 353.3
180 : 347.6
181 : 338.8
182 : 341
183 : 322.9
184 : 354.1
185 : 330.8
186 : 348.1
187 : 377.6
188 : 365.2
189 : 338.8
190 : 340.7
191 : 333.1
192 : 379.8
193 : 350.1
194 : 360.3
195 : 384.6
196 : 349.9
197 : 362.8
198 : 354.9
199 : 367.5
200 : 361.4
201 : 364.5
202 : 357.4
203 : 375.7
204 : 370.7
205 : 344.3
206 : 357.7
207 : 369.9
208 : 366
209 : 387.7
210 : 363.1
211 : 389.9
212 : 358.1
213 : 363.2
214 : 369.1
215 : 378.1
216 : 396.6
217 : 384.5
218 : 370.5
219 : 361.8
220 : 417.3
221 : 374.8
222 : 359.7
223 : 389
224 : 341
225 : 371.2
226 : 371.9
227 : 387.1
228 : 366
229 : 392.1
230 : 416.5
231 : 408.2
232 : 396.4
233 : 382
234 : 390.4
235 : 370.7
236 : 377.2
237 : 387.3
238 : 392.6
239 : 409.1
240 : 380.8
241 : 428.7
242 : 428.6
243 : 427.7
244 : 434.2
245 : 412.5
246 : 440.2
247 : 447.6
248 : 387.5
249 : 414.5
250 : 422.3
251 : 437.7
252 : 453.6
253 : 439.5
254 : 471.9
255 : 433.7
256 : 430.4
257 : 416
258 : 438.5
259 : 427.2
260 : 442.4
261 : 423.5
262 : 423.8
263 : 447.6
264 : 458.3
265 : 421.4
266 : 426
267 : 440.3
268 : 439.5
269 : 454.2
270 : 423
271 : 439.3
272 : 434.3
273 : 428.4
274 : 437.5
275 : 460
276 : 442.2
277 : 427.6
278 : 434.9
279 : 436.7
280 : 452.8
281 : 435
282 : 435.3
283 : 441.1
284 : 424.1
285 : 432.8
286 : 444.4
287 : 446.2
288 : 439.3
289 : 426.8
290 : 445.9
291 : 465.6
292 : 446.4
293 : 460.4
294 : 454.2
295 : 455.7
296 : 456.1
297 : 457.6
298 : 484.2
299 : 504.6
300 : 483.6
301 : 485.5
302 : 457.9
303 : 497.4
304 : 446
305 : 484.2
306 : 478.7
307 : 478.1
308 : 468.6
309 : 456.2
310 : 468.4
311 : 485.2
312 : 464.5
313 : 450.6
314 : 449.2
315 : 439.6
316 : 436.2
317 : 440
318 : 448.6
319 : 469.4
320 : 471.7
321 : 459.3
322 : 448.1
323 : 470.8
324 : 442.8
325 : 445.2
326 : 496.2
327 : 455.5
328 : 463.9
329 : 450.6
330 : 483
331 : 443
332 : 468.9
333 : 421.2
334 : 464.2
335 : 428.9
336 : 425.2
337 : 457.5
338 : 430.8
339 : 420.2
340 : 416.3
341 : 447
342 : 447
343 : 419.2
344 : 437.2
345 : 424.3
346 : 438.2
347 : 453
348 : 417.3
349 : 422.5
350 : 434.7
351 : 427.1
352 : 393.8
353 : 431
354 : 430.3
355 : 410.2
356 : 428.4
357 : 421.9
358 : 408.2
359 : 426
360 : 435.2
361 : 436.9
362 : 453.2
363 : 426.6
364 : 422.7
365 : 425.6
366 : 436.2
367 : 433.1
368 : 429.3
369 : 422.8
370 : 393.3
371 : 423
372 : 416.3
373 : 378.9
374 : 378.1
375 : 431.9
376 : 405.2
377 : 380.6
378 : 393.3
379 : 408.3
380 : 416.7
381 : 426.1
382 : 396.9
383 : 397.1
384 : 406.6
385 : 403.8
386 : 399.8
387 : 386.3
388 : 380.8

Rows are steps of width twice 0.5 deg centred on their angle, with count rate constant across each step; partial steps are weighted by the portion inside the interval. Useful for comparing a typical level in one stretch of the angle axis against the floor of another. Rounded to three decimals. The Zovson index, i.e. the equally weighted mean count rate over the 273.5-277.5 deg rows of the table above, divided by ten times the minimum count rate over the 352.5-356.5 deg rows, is 0.108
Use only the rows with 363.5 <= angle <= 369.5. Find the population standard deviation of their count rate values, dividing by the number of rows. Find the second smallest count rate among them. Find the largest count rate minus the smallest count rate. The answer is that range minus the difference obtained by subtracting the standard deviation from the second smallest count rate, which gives -404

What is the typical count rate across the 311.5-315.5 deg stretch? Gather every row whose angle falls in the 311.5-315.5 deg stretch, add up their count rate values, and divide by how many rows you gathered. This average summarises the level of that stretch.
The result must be 451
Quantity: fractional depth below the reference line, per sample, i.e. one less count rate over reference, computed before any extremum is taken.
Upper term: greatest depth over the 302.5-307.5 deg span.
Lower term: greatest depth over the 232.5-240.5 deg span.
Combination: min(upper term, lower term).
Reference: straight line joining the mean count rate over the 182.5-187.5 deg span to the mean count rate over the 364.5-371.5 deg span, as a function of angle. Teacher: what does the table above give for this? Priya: -0.12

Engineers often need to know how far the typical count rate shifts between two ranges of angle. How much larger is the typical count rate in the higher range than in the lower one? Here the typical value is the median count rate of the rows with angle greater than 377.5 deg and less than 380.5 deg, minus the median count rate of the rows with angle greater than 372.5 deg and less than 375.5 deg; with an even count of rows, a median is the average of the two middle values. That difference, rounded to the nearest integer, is 29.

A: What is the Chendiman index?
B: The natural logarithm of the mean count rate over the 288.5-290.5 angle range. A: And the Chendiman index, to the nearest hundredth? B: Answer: 6.08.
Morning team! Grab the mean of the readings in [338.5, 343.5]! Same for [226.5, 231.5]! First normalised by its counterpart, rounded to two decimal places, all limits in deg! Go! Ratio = 1.09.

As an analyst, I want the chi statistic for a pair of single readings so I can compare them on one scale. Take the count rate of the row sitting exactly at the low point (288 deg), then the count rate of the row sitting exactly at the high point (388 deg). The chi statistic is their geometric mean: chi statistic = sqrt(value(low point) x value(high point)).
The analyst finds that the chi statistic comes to 409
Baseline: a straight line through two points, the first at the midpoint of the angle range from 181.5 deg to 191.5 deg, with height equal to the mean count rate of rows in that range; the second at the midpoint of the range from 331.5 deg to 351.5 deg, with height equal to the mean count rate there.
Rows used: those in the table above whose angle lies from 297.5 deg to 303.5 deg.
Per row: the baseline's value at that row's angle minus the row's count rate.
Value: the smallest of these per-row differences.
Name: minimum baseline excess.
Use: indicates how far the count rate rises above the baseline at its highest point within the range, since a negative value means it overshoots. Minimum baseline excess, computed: -94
